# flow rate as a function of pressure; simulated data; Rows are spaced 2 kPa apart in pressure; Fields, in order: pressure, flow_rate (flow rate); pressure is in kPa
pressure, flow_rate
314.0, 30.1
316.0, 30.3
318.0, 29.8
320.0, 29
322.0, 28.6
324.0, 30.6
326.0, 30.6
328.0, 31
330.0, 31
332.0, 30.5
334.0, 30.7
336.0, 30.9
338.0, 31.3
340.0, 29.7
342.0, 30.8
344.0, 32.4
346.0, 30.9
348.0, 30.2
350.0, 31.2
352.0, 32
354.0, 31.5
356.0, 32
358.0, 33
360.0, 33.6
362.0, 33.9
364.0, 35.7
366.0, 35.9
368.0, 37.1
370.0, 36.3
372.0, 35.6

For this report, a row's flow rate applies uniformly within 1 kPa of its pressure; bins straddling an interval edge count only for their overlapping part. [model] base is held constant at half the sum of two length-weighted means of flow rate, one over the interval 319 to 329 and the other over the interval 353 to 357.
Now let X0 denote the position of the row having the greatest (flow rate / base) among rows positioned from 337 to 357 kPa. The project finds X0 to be 344.0 kPa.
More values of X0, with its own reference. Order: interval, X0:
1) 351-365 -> 364.0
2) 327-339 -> 338.0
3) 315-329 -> 328.0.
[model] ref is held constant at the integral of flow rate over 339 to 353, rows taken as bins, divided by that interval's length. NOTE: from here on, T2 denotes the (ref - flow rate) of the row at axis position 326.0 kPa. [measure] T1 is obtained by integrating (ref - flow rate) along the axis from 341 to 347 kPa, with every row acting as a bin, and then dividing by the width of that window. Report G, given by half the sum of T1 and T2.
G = 0.0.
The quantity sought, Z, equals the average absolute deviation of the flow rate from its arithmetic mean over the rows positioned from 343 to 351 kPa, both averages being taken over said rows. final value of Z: 0.6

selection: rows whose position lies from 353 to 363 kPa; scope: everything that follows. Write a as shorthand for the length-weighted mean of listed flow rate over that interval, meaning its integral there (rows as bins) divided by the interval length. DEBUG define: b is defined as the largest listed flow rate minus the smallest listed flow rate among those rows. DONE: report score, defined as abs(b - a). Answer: 30.4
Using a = 32.8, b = 2.4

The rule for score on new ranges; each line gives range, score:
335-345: 28.3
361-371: 32.6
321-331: 28.0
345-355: 29.4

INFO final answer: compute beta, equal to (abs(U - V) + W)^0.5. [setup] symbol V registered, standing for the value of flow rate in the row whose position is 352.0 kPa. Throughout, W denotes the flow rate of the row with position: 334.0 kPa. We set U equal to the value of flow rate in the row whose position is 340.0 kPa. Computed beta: 5.74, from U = 29.7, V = 32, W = 30.7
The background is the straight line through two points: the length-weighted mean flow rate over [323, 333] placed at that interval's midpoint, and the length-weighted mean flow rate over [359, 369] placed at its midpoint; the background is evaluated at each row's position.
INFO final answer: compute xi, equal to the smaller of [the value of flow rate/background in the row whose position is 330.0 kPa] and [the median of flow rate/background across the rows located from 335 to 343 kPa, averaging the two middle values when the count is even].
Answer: 0.96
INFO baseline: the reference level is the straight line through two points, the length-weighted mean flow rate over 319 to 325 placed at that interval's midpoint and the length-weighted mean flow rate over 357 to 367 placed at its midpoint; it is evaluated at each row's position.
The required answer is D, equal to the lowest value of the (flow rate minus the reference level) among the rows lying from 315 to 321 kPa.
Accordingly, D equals -0.1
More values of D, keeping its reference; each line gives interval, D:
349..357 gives -1.9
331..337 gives -0.3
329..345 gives -2.0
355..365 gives -1.7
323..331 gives 0.6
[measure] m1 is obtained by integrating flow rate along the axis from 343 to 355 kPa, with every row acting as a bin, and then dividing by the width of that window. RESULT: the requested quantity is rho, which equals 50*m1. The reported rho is 1568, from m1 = 31.4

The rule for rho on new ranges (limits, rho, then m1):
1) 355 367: 1701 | 34.0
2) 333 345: 1548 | 31.0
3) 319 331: 1507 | 30.1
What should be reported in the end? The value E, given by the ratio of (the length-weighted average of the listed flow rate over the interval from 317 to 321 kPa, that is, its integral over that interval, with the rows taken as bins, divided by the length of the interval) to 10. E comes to 2.94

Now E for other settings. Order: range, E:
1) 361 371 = 3.58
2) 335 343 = 3.07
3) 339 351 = 3.09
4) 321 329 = 3.02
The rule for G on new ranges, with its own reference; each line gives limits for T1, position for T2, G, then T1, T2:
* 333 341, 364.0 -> -2.1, 0.38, -4.7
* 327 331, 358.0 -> -1.0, 0.03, -2.0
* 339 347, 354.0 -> -0.2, 0.08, -0.5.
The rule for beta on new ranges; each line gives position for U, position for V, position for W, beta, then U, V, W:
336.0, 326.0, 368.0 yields 6.12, 30.9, 30.6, 37.1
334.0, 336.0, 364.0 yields 5.99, 30.7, 30.9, 35.7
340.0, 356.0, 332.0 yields 5.73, 29.7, 32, 30.5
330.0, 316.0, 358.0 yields 5.81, 31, 30.3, 33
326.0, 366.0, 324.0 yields 5.99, 30.6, 35.9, 30.6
